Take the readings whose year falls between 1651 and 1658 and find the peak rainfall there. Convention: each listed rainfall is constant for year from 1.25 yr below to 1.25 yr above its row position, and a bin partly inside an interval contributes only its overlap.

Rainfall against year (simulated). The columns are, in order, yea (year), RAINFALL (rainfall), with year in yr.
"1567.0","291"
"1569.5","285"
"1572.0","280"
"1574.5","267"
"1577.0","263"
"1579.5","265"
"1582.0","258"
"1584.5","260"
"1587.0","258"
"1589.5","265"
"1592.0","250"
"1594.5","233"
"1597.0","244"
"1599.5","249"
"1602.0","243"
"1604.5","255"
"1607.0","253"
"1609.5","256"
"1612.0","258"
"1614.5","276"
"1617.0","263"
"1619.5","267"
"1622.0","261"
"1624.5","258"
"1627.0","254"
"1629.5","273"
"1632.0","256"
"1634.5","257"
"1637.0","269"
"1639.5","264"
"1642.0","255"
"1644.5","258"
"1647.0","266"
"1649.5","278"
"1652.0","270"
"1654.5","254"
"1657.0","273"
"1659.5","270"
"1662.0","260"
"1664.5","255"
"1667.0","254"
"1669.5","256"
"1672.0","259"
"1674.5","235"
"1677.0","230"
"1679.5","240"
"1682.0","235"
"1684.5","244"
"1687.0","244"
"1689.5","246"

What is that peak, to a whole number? 273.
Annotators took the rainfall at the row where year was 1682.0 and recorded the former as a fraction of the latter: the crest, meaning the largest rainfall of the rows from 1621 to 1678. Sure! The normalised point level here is 0.85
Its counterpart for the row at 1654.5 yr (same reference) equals 0.91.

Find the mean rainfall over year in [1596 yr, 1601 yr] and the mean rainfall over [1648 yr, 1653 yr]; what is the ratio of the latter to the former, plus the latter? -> 275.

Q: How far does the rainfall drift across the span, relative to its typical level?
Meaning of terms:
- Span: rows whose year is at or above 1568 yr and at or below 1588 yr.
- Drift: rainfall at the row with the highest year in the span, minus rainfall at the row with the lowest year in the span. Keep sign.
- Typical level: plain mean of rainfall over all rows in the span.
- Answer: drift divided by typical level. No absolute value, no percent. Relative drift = -0.10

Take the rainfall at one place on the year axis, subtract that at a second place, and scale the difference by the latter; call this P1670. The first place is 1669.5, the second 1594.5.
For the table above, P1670 0.10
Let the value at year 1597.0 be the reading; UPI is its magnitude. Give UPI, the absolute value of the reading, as 244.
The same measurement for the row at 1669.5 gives 256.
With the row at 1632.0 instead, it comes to 256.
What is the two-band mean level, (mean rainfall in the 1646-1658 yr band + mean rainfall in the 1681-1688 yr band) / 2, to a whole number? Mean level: 255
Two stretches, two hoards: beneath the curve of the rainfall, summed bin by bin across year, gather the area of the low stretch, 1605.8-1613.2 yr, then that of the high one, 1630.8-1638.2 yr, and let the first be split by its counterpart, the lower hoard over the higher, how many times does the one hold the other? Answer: 0.98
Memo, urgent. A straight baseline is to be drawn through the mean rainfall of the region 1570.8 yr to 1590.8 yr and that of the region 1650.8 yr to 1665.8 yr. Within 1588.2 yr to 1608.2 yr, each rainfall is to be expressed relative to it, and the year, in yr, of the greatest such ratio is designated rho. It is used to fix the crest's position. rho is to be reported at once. 1589.5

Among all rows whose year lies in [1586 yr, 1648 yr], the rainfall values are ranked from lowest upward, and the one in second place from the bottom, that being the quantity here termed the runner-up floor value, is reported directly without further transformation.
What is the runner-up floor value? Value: 243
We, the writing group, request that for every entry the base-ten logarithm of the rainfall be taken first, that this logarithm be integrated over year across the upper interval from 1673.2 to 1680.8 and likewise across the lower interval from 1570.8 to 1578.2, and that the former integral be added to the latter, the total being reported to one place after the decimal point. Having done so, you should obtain 36.0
